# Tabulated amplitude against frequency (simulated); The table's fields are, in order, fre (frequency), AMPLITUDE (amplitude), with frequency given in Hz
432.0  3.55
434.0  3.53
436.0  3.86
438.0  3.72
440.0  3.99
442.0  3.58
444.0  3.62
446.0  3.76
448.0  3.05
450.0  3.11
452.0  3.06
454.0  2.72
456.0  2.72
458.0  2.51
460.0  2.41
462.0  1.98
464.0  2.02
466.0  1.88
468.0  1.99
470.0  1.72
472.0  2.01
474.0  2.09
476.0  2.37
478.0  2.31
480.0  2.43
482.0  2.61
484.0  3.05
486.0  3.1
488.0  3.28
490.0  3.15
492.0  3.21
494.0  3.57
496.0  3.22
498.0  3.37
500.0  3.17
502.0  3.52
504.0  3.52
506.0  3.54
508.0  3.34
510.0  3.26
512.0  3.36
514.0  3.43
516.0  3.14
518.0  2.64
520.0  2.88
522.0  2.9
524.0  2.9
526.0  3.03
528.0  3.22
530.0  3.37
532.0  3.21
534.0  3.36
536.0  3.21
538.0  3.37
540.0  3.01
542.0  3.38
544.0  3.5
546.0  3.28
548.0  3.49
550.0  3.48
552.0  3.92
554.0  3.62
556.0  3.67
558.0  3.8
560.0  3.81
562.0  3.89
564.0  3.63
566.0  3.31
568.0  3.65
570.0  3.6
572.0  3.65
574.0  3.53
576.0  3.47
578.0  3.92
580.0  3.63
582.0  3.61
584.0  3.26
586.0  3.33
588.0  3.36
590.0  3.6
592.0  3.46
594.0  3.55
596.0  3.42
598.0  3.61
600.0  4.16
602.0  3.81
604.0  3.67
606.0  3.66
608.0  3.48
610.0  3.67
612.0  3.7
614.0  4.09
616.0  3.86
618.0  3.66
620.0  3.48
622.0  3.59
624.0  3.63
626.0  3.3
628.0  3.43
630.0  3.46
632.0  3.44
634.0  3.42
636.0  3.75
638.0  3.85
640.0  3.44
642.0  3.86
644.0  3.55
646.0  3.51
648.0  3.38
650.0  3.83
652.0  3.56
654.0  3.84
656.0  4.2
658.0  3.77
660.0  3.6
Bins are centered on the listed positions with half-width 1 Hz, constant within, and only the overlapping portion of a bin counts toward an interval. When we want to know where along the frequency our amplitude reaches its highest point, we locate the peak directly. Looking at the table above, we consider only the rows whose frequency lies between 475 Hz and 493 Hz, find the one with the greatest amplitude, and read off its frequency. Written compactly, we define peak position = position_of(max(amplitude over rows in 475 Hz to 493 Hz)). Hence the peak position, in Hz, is 488.0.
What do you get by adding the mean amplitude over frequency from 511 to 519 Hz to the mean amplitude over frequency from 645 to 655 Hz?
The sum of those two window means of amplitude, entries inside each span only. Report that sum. 6.77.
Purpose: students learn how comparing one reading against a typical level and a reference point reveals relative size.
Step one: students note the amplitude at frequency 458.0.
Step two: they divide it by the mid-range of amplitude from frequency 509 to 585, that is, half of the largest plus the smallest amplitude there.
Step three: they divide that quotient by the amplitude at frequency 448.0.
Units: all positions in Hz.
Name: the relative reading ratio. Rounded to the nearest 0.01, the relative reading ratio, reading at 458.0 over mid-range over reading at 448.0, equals 0.25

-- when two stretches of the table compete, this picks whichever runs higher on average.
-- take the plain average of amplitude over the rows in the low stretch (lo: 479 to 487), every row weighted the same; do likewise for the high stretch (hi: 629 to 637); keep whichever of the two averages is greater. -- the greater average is 3.52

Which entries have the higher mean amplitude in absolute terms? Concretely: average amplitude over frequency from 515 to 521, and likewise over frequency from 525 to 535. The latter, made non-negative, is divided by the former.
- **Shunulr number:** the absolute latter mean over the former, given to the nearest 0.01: 1.12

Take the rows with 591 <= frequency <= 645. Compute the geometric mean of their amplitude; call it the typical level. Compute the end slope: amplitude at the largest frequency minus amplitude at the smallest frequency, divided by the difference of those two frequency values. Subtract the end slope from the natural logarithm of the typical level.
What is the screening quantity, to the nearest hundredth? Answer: 1.29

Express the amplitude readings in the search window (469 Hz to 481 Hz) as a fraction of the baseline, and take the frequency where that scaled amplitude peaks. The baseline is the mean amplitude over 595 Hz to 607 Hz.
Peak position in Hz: 480.0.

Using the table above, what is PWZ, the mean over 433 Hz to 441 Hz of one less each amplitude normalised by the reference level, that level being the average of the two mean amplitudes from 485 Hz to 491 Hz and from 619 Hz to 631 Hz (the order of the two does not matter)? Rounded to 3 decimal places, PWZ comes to -0.134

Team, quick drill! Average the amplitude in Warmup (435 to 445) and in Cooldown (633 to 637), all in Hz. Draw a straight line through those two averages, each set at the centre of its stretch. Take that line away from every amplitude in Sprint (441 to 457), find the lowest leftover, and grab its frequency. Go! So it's 454.0 Hz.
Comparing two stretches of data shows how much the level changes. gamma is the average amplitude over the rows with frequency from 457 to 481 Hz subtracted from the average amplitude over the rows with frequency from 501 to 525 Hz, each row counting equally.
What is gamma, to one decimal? 1.1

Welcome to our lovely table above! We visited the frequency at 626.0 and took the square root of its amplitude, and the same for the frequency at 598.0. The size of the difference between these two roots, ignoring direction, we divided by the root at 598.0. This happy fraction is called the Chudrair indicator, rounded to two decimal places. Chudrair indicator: 0.04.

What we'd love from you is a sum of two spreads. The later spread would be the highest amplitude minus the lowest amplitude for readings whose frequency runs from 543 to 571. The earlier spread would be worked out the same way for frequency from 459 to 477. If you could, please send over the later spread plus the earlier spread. 1.3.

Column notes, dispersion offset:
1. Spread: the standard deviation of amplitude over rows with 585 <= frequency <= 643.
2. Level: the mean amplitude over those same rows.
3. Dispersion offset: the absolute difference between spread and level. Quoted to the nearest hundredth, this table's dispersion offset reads 3.40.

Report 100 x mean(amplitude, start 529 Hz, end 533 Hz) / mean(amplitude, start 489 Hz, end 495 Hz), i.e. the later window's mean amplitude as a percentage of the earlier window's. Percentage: 99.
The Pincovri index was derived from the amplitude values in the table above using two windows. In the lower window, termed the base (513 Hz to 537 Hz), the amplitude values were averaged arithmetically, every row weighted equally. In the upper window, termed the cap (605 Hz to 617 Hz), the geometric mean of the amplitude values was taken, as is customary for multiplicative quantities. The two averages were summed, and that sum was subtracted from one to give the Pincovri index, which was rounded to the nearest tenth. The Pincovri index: -5.8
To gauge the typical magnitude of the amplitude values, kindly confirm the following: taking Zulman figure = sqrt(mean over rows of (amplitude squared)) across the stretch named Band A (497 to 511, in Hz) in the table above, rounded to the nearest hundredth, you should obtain 3.39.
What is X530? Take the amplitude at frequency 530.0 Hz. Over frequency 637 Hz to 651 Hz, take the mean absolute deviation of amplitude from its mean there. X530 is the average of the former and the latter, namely 1.8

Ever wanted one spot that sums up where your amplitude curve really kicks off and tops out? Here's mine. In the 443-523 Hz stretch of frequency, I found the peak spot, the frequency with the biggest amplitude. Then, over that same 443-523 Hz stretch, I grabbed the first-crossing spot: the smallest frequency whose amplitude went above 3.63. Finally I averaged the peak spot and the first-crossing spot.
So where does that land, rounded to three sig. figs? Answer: 446 Hz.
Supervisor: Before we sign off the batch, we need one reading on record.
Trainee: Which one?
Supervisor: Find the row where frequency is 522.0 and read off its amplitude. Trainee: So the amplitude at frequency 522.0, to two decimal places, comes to 2.90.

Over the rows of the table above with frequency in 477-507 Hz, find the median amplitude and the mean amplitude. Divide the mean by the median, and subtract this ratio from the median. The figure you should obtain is 2.2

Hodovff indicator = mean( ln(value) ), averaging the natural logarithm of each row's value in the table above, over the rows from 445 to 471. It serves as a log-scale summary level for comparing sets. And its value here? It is 0.90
